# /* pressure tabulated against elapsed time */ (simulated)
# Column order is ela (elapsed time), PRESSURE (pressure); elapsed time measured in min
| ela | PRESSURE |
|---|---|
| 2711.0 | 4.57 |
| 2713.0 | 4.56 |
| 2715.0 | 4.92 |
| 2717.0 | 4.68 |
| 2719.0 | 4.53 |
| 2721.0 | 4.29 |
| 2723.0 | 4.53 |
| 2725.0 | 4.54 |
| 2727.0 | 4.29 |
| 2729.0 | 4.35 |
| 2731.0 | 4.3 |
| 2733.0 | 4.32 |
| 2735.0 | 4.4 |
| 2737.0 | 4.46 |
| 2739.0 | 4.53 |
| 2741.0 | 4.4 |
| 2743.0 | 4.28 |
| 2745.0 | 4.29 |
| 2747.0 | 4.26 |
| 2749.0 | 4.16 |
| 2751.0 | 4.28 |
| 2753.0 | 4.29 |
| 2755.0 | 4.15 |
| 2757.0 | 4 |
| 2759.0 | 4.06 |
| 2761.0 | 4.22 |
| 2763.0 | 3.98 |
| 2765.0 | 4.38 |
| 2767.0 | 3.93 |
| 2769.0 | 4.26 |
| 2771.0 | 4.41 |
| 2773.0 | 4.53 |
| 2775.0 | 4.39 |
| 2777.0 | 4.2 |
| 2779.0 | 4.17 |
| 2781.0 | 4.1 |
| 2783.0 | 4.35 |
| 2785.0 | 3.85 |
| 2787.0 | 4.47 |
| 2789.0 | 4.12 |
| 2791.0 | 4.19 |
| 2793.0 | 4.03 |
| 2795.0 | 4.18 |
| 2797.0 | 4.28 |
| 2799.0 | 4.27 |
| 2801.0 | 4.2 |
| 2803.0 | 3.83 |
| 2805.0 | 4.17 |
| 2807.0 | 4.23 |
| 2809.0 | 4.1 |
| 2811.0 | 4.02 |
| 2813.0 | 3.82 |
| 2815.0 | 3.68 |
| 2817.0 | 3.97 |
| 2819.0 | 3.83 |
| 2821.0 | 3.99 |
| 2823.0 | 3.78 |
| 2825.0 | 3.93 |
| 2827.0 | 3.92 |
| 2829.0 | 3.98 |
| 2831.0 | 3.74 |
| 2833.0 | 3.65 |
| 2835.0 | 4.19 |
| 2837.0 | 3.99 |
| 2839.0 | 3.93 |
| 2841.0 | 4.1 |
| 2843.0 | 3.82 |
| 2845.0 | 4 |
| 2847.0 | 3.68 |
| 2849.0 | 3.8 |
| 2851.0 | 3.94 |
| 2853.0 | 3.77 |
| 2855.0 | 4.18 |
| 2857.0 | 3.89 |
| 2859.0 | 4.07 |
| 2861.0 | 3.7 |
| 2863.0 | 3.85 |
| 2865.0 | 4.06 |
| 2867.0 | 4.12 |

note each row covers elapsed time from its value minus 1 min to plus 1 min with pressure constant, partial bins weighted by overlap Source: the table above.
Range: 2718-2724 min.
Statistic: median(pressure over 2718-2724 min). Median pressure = 4.53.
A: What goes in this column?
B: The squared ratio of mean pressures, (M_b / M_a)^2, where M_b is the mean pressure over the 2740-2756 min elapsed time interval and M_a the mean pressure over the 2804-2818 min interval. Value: 1.14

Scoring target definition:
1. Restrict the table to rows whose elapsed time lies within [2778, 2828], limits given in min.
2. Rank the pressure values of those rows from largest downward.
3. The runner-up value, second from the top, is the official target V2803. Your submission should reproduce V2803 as 4.35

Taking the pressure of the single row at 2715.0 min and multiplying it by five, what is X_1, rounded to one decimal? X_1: 24.6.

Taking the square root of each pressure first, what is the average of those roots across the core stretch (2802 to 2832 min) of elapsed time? 1.98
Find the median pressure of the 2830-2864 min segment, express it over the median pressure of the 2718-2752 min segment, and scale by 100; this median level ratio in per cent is 90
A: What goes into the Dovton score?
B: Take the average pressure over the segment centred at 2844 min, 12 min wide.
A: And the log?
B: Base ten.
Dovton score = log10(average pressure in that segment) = 0.590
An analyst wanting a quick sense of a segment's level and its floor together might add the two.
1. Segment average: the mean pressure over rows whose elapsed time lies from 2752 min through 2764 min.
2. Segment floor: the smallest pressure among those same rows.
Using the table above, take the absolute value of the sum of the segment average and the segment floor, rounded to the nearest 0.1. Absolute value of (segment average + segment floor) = 8.1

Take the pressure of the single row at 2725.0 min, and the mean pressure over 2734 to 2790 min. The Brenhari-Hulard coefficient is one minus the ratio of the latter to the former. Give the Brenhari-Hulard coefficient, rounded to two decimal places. 0.06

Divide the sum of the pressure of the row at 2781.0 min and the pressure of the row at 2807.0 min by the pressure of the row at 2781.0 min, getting 2.03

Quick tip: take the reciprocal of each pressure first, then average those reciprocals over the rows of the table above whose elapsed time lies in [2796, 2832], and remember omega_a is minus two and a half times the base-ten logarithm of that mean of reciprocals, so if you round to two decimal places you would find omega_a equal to 1.50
